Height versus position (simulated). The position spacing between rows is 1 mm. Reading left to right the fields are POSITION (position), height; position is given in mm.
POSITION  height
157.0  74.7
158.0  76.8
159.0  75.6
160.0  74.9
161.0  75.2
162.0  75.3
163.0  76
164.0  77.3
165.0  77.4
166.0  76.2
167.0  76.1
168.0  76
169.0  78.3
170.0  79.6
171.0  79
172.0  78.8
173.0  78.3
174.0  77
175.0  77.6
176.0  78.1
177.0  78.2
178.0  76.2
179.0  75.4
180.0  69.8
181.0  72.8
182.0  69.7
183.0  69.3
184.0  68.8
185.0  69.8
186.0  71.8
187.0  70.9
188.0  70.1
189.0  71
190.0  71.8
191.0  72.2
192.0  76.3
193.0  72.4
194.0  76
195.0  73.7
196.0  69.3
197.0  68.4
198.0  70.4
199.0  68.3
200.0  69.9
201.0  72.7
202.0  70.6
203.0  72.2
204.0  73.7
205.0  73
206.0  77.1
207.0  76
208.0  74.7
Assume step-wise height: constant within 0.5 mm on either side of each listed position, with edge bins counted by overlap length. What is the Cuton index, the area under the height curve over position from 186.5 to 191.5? 356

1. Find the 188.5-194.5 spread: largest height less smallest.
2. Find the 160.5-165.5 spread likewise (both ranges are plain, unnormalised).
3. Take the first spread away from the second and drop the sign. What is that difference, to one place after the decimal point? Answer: 3.1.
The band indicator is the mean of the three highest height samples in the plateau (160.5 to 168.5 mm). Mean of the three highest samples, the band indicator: 77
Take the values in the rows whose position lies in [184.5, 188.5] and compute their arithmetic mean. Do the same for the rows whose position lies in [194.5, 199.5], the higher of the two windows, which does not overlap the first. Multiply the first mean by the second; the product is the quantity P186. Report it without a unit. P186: 4947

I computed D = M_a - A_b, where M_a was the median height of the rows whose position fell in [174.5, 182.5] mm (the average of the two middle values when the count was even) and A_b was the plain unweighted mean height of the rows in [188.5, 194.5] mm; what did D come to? 2.5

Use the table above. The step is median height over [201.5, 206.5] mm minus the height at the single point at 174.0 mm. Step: -4.0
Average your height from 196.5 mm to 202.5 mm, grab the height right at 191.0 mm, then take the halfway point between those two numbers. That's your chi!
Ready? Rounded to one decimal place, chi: 71.1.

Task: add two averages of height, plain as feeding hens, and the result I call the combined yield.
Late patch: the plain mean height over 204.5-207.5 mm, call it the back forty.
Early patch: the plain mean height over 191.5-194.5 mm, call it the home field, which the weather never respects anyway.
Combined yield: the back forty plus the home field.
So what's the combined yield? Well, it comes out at 150.3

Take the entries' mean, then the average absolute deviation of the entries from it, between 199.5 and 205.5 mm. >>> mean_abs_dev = 1.2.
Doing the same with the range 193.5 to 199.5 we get 2.6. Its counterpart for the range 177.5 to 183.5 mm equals 2.6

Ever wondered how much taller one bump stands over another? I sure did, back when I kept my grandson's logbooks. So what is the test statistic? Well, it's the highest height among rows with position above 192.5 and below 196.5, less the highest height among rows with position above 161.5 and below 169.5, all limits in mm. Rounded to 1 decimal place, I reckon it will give -2.3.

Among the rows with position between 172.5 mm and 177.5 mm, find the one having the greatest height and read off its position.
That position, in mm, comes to 173.0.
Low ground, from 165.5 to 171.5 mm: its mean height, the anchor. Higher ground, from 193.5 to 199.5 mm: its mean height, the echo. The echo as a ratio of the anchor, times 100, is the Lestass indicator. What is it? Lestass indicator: 92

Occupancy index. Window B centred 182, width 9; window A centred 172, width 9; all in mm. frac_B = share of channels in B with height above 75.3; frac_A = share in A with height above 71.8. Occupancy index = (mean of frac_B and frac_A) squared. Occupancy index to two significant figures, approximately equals 0.37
